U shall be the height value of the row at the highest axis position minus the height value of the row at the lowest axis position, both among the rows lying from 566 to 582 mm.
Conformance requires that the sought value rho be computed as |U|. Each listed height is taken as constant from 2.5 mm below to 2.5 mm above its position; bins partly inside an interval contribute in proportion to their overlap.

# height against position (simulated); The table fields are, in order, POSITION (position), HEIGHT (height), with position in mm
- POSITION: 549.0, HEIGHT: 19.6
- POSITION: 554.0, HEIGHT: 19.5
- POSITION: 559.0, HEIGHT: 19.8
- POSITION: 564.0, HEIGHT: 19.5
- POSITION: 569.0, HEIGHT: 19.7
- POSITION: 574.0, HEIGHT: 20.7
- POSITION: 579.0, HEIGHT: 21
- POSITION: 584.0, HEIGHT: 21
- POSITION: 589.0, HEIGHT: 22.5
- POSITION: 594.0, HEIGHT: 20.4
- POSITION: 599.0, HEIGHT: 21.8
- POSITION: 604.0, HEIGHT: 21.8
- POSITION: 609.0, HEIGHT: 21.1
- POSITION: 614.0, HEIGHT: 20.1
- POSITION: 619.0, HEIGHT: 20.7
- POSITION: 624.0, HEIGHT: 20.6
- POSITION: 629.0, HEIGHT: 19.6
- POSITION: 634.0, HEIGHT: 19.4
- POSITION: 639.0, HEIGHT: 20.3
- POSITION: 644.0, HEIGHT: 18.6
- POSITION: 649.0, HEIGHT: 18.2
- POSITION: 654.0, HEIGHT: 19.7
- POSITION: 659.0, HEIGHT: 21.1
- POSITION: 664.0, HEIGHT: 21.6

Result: 1.30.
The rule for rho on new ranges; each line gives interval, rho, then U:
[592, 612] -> 0.70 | 0.7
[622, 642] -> 0.30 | -0.3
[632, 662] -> 1.70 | 1.7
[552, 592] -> 3.00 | 3.0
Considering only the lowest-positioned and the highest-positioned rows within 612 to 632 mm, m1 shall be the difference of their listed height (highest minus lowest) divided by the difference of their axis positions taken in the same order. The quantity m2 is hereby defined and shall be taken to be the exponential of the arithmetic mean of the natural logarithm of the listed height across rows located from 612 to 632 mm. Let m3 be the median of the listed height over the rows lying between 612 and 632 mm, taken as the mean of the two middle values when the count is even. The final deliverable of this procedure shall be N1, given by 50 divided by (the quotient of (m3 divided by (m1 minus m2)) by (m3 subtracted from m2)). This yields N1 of 5.2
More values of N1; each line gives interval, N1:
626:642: -8.2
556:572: 1.7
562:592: 6.9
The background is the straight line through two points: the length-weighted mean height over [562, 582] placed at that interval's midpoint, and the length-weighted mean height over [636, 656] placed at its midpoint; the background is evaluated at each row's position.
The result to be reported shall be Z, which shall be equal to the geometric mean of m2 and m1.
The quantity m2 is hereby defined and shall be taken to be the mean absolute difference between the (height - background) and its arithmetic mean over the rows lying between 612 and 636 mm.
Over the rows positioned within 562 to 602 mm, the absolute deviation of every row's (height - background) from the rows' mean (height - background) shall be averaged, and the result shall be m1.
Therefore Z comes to 0.60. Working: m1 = 0.84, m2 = 0.427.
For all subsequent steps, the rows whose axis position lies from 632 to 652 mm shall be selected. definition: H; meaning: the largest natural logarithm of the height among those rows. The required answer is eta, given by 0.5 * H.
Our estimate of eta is 1.51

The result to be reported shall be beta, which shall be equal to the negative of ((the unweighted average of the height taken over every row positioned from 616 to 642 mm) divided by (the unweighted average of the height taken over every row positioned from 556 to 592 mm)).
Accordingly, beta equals -0.98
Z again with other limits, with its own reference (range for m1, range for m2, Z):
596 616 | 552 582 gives 0.58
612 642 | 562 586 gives 0.55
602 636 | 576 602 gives 0.64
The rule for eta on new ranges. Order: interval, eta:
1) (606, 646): 1.52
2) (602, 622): 1.54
